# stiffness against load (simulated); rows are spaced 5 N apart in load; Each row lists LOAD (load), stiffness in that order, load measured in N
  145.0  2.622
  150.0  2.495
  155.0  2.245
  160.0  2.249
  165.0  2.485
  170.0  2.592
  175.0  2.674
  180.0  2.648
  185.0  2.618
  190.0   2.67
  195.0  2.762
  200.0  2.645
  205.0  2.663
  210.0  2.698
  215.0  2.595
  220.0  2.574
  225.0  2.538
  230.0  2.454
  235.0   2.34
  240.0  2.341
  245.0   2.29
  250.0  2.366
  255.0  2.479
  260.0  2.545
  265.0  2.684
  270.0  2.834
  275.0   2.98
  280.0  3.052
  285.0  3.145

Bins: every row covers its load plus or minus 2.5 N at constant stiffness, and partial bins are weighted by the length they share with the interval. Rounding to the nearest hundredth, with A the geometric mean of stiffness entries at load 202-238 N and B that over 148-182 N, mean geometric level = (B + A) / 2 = 2.51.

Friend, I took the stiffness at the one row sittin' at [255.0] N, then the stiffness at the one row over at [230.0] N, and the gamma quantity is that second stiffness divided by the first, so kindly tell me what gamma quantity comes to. 0.99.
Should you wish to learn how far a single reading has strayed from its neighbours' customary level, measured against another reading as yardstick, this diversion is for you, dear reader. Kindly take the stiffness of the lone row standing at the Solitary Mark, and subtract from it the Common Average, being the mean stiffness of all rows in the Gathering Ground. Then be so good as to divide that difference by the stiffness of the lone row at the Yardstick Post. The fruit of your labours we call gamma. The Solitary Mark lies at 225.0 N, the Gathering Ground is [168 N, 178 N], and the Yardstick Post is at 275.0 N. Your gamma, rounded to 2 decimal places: -0.03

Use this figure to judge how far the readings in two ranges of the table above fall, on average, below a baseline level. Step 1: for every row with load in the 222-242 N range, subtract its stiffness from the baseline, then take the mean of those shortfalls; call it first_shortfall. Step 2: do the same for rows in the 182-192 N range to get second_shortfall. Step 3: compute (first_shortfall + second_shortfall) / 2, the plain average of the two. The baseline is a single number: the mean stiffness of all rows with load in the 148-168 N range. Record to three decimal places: -0.163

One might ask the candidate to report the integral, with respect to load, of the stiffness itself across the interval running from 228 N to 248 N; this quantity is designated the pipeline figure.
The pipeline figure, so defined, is 47.1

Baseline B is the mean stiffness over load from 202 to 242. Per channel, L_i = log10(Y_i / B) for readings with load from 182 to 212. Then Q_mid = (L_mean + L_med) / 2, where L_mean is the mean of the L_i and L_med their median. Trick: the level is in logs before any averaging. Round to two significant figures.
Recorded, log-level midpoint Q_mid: 0.024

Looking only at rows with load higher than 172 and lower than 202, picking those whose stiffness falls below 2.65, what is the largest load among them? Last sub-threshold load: 200.0 N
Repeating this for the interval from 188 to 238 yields 235.0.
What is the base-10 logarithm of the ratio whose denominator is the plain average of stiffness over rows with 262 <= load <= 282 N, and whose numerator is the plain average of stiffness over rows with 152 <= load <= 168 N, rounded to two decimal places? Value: -0.09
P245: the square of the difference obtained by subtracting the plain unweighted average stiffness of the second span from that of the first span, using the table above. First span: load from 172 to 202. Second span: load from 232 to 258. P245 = 0.09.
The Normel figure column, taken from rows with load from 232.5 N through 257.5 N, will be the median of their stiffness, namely 2.34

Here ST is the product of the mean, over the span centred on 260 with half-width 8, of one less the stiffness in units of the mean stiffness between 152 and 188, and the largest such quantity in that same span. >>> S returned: 0.000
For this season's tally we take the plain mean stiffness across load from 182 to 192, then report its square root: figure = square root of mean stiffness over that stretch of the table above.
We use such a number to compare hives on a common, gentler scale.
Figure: 1.63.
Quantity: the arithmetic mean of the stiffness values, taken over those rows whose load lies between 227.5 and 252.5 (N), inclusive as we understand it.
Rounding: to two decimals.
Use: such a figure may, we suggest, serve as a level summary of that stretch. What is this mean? 2.36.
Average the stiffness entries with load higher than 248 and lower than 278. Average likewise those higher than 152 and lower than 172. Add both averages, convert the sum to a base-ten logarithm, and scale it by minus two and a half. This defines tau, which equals -1.76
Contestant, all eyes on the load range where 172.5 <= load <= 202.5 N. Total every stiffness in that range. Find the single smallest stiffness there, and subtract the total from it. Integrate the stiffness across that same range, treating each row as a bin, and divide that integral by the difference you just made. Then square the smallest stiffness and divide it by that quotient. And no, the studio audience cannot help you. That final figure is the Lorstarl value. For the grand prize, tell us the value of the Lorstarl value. -1.15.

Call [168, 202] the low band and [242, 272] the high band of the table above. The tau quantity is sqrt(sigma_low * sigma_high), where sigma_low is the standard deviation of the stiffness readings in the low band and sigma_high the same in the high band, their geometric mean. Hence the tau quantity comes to 0.10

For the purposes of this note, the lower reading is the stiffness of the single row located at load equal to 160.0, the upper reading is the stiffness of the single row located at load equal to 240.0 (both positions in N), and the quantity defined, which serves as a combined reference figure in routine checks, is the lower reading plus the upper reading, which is 4.59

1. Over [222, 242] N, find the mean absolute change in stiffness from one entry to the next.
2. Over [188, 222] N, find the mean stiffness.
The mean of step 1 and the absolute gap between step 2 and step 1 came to 1.33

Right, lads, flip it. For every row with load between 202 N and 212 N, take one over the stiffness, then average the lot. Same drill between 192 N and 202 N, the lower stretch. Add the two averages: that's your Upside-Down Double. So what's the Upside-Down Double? 0.743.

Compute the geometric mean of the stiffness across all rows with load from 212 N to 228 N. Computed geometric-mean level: 2.57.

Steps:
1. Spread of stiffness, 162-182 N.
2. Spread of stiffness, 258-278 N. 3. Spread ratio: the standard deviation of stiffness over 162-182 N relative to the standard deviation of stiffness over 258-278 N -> 0.45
